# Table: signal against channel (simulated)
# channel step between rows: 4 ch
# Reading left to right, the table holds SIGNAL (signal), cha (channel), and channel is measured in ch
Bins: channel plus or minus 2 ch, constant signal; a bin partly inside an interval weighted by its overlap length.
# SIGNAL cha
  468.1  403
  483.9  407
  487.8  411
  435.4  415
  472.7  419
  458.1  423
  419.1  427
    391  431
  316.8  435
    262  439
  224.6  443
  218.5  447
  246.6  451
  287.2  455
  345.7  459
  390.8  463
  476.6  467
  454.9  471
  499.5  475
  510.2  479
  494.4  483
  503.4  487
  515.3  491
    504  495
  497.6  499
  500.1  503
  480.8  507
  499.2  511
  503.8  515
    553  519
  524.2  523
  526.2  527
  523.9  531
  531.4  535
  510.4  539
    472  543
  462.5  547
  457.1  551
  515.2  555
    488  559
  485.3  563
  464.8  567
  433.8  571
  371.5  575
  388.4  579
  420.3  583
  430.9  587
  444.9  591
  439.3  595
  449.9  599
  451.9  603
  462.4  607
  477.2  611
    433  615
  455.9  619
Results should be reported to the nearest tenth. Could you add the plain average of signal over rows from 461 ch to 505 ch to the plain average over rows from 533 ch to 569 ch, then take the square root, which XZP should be 31.2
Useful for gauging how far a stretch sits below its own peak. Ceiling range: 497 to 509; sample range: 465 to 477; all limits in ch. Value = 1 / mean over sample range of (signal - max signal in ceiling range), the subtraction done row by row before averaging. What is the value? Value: -0.043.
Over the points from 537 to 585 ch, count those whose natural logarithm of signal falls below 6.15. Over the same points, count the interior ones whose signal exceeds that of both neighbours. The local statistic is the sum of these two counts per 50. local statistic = 0.16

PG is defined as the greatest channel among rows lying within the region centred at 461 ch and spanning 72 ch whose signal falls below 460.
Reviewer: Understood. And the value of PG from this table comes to 471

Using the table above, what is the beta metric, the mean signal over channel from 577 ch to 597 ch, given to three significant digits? 425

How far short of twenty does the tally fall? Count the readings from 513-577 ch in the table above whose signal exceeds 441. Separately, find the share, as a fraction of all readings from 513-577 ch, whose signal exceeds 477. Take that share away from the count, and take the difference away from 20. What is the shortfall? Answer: 6.6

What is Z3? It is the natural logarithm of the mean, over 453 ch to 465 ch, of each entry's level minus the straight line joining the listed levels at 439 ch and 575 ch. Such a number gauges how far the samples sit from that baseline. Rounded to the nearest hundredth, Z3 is 4.15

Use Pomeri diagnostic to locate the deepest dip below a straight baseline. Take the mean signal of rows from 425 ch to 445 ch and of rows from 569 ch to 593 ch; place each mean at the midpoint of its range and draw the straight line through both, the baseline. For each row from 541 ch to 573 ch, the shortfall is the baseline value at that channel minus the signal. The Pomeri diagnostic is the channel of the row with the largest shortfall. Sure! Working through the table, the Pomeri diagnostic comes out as 571 ch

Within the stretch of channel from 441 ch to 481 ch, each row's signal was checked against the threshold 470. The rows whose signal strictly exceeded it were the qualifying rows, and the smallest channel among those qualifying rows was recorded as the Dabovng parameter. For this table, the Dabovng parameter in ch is 467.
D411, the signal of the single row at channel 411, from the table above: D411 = 487.8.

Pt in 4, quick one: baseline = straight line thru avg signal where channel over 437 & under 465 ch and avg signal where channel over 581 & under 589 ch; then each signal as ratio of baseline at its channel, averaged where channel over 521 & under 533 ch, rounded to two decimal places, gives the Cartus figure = 1.44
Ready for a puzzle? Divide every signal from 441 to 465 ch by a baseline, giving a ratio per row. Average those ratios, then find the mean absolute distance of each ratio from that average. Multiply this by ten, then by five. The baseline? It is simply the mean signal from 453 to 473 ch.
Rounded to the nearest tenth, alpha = 7.1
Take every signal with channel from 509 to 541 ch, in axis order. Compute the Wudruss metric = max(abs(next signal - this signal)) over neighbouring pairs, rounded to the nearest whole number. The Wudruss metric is 49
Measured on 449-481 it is 86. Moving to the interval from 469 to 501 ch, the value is 45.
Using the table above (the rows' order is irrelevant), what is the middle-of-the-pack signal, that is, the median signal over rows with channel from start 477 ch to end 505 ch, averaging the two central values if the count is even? 503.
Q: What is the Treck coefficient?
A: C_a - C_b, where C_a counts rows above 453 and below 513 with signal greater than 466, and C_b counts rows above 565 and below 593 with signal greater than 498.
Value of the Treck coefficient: 11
